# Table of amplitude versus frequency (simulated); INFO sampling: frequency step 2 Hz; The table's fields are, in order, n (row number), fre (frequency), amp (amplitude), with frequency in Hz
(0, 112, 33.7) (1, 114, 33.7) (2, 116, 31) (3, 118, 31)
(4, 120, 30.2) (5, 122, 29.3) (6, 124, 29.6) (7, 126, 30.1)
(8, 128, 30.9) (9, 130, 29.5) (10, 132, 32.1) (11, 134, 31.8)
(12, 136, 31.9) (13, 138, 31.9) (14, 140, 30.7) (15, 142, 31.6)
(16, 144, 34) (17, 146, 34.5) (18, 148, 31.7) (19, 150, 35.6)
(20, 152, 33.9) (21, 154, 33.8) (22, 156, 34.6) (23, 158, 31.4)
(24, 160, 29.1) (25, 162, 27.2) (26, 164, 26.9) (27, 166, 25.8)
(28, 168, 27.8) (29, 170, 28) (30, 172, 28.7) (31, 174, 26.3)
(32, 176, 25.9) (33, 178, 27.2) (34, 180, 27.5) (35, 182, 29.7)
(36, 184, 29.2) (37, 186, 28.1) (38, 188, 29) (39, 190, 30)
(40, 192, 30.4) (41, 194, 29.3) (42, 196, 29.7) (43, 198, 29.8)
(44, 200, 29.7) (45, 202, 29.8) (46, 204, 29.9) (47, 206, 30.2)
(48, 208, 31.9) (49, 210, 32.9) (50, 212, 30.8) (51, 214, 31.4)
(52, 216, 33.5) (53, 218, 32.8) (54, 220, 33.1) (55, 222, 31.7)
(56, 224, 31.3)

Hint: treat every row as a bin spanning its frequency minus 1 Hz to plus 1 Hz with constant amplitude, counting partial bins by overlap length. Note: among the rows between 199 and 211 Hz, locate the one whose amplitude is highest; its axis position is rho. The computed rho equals 210 Hz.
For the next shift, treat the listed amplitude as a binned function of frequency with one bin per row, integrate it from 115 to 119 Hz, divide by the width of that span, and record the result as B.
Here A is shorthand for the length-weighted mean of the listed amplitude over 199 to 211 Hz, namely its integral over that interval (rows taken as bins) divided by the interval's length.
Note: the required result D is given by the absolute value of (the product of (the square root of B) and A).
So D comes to 171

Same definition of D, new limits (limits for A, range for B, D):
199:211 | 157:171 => 163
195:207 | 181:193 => 162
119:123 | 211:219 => 169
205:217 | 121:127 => 173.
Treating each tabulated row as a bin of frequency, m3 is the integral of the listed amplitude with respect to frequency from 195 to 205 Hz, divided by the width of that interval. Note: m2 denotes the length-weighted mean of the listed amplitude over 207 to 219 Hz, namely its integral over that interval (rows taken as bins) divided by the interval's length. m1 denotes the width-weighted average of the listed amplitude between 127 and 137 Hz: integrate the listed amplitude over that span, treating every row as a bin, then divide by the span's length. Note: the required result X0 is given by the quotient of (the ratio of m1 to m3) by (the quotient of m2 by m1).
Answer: 1.02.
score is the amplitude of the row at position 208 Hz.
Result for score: 31.9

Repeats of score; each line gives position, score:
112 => 33.7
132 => 32.1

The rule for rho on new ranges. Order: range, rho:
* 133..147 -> 146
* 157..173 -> 158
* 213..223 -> 216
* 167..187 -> 182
